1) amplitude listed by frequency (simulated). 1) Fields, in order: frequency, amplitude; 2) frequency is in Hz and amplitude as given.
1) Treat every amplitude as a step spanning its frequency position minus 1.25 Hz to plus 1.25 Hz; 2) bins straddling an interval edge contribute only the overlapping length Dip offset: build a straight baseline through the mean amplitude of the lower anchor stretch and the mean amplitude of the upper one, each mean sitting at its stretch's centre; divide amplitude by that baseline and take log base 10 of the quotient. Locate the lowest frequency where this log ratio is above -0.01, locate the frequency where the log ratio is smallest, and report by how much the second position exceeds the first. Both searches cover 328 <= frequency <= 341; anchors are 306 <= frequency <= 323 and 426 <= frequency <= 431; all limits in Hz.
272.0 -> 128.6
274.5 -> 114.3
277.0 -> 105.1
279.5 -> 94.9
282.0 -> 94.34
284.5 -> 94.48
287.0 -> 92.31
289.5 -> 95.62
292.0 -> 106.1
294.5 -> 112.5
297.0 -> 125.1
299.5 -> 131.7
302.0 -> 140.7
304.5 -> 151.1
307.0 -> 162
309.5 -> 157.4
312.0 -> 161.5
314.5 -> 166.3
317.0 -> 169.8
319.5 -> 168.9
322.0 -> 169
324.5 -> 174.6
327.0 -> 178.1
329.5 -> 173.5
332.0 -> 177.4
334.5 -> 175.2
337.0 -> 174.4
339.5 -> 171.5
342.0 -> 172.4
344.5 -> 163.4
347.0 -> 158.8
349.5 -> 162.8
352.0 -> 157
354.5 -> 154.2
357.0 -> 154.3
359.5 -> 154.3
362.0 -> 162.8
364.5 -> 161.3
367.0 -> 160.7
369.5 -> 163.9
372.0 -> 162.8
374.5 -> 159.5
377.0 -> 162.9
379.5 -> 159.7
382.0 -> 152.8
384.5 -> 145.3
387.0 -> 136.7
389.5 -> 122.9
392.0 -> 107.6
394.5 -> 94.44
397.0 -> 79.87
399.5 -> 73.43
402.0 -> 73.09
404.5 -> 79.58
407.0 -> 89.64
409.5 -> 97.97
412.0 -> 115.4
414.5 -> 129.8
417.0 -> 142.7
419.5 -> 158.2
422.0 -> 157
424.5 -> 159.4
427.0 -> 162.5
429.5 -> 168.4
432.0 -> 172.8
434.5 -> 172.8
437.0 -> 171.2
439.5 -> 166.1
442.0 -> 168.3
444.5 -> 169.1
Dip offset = 10.0 Hz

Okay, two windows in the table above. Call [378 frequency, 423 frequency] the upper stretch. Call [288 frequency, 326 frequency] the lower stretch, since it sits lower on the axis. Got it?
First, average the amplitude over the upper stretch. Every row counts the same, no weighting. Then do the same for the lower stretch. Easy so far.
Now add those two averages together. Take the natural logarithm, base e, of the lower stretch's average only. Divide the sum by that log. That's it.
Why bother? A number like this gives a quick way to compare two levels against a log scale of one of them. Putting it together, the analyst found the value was 53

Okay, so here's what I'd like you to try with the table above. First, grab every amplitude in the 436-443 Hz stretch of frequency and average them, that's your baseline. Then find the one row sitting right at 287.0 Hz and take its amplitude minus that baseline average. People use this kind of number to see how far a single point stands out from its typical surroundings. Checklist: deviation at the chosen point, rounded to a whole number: -76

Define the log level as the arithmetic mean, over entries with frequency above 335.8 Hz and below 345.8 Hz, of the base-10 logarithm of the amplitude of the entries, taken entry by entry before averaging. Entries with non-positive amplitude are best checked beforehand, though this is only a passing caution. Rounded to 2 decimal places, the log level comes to 2.23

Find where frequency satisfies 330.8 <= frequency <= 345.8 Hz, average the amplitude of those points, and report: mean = 172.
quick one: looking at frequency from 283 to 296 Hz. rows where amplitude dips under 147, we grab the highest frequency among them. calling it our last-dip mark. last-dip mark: 294.5 Hz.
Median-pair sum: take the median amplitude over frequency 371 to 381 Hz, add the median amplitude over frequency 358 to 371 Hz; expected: 323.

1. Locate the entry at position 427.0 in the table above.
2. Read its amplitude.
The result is 162.5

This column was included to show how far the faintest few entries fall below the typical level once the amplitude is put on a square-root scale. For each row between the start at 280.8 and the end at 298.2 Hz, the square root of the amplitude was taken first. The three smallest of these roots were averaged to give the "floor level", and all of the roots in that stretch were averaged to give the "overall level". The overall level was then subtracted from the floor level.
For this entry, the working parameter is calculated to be -0.4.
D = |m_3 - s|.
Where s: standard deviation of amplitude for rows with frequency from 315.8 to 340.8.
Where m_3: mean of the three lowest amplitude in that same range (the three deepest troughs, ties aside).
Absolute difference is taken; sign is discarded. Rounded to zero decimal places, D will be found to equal 166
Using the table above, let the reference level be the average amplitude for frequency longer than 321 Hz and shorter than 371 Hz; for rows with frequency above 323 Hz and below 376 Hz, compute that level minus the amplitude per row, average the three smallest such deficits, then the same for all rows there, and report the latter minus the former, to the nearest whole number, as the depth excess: 12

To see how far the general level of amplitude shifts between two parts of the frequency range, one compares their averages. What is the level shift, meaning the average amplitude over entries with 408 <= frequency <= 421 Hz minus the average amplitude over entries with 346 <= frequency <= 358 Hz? -29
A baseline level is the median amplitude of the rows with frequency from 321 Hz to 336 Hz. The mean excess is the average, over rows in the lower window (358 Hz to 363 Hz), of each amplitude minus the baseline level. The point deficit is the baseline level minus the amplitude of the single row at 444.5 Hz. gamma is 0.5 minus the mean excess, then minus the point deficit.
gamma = 11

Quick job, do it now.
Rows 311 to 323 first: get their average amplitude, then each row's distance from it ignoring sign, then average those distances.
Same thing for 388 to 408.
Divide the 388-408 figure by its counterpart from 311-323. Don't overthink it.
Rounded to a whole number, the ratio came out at 5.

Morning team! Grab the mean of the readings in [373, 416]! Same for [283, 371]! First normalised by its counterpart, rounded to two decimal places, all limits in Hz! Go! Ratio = 0.76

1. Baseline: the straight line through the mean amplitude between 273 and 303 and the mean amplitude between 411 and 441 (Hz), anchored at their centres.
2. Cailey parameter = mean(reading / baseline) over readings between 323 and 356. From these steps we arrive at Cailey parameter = 1.33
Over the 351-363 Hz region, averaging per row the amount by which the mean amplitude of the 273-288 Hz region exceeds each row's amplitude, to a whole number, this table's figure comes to -57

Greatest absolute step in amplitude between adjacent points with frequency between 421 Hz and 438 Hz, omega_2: 5.9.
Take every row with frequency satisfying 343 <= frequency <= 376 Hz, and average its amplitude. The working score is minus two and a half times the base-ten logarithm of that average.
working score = -5.51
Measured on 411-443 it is -5.49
